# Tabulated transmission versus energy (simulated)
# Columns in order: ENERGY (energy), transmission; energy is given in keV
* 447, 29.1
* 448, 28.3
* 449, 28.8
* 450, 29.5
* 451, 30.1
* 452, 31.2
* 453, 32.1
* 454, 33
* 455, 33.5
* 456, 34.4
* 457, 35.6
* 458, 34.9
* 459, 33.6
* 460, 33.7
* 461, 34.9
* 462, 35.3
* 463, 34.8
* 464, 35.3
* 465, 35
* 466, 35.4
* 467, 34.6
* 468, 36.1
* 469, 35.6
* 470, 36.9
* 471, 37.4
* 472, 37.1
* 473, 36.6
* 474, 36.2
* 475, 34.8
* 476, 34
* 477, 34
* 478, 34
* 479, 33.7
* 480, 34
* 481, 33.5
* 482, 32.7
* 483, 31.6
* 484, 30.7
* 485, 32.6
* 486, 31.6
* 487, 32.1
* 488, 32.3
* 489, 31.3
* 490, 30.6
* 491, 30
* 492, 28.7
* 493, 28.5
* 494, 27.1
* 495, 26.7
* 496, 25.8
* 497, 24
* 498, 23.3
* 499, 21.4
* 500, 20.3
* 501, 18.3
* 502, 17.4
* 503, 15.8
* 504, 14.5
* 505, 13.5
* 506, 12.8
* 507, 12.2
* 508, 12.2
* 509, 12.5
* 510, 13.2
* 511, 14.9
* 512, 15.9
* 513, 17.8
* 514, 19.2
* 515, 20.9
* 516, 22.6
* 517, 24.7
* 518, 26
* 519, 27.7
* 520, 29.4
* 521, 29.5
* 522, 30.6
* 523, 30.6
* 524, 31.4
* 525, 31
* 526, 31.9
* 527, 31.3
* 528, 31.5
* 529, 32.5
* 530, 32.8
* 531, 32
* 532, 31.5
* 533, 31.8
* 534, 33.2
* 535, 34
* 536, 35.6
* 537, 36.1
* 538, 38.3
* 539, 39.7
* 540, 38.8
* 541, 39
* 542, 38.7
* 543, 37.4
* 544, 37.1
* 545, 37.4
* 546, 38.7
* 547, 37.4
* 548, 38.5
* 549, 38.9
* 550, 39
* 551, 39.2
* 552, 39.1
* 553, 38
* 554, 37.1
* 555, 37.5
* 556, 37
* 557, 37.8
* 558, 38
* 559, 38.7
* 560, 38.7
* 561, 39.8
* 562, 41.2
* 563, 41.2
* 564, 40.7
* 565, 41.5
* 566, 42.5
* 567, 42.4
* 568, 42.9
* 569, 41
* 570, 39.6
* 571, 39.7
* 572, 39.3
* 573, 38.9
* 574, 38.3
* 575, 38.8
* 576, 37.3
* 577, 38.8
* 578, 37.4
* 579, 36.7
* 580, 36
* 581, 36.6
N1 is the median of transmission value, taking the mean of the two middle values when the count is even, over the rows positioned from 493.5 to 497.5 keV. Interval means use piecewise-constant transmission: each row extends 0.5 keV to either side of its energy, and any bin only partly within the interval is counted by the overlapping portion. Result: 26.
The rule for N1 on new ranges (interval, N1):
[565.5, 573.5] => 40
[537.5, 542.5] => 39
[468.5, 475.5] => 37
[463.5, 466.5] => 35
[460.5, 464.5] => 35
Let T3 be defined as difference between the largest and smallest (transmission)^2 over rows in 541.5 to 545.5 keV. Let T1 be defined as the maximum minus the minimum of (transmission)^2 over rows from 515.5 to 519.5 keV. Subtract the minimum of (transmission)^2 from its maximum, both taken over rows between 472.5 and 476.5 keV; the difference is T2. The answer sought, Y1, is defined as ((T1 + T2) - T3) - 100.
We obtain 219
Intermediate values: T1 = 257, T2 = 184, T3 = 121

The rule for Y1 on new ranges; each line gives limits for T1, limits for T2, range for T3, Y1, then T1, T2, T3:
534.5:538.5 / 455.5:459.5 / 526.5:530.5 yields 253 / 311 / 138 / 96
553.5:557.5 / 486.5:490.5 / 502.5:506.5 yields -19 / 60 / 107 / 86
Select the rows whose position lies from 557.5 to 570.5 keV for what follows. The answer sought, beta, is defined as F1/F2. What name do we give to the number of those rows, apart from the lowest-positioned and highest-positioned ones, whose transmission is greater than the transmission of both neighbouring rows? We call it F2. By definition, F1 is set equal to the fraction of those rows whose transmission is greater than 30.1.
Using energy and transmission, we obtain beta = 0.50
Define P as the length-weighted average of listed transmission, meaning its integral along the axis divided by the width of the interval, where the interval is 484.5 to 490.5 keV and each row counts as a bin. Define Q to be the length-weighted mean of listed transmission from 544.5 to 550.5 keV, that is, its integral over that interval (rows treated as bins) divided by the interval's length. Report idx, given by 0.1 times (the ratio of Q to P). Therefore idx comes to 0.121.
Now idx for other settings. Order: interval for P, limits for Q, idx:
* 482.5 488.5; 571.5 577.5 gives 0.121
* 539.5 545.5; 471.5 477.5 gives 0.093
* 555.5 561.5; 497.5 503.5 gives 0.051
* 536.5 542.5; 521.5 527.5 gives 0.081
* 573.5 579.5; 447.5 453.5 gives 0.079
